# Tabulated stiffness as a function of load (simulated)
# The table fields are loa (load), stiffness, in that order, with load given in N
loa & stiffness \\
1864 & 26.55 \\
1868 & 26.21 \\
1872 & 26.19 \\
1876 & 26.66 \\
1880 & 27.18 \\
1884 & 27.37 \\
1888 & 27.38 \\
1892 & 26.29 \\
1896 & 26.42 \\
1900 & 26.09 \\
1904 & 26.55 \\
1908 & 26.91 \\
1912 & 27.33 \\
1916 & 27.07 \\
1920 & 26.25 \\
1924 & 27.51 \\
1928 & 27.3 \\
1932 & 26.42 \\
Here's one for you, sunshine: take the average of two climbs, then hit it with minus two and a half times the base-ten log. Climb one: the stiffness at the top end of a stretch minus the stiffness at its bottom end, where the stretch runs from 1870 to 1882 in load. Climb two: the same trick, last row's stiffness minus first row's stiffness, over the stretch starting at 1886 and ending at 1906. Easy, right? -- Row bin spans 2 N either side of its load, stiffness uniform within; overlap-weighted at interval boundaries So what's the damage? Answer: 2.74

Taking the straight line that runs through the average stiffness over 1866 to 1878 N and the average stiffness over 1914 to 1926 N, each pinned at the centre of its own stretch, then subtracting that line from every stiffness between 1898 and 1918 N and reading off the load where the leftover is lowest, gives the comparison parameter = 1900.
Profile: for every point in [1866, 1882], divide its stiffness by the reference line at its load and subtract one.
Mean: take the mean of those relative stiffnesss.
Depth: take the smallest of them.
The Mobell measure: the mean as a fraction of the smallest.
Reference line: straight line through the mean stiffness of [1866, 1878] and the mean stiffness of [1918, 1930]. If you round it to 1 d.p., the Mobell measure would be -1.1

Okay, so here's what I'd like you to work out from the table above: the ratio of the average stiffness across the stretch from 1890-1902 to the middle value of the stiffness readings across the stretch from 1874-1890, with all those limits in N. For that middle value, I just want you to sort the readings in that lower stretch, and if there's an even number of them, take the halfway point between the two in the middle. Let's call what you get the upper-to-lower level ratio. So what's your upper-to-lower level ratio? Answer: 0.96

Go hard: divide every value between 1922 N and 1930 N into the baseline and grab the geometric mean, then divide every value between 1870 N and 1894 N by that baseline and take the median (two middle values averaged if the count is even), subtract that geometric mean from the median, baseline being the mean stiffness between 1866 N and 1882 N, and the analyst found 0.044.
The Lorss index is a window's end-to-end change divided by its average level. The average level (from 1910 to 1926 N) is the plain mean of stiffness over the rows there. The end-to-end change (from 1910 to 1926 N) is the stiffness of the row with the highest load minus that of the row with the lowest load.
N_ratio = 0.01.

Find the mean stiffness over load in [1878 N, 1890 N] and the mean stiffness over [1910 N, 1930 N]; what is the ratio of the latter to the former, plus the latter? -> 28.1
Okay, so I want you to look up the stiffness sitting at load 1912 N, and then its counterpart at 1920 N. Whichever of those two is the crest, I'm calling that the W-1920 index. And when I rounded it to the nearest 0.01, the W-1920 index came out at 27.33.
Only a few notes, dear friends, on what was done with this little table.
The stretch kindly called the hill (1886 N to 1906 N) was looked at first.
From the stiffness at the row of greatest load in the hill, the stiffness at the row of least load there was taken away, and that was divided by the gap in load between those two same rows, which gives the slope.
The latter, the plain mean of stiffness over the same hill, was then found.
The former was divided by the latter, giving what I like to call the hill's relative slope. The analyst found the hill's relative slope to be -0.0020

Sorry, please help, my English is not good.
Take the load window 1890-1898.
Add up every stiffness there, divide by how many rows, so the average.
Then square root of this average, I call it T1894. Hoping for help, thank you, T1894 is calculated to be 5.13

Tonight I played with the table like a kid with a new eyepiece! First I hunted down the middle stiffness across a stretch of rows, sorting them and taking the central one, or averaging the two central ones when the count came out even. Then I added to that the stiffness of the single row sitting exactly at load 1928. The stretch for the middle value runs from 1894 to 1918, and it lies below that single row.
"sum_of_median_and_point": 54.0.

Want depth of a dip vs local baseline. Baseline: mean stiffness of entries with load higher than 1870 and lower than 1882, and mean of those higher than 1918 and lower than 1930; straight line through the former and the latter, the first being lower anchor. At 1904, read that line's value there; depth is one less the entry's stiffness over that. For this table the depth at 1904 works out 0.012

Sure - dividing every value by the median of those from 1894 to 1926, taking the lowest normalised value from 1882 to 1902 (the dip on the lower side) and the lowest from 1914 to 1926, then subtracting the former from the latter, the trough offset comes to 0.006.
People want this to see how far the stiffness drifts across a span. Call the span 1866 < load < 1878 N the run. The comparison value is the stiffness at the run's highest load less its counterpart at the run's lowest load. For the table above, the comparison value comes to 0.45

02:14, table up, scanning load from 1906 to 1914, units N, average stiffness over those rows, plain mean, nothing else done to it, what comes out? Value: 27.12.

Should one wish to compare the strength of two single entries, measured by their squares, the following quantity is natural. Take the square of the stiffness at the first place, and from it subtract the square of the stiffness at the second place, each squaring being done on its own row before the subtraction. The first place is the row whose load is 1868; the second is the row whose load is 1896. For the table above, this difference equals -11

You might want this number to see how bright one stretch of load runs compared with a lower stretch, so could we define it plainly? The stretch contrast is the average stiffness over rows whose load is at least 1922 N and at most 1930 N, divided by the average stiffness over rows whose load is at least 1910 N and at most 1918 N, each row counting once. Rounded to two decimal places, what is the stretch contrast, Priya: 1.01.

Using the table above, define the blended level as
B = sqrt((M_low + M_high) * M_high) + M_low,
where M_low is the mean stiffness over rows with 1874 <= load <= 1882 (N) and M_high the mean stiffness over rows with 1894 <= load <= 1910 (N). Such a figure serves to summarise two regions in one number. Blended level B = 64.5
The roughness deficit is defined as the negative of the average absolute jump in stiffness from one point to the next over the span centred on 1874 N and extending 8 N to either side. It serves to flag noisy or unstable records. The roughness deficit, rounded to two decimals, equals -0.34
